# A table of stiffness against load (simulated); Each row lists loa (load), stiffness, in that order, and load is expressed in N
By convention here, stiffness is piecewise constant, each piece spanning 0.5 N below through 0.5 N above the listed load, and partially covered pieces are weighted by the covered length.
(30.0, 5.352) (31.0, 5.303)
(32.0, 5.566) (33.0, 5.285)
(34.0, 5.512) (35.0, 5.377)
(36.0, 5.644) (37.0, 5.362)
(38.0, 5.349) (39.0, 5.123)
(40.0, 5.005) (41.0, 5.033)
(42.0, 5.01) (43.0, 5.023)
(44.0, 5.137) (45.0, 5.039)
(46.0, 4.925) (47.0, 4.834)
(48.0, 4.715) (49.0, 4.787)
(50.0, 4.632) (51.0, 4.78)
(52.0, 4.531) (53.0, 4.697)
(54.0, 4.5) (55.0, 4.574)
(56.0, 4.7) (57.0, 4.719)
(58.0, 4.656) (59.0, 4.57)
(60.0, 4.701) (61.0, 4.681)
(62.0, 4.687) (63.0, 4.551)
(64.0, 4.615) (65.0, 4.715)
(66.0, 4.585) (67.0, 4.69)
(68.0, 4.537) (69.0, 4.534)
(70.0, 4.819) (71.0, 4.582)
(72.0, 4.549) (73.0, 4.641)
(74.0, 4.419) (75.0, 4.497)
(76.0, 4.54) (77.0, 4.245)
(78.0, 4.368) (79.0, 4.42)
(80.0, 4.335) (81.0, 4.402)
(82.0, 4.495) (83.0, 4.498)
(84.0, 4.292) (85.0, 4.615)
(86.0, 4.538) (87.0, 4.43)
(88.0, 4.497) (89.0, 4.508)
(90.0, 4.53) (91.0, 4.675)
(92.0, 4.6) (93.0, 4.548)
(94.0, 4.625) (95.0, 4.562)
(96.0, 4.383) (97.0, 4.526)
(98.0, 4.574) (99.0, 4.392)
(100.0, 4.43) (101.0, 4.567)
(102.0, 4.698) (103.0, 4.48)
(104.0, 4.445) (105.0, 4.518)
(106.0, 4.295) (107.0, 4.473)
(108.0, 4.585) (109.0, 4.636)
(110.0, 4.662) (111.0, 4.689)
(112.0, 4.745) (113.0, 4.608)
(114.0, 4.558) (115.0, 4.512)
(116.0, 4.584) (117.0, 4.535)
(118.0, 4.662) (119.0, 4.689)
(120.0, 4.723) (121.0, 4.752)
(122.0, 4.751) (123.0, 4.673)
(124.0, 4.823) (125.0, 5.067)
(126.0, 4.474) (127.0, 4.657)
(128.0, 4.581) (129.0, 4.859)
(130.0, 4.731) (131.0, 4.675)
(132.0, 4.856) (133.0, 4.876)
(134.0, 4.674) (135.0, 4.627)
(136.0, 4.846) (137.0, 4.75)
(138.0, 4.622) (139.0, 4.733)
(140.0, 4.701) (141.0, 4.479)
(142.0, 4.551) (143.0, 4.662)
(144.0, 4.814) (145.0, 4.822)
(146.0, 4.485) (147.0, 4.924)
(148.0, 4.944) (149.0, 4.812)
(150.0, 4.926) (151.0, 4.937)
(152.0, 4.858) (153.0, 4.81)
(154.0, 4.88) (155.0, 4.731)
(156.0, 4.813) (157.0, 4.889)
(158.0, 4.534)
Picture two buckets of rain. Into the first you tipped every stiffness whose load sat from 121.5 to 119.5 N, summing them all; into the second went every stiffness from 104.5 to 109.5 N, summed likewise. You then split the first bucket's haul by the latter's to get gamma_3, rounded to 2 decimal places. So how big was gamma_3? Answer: 0.42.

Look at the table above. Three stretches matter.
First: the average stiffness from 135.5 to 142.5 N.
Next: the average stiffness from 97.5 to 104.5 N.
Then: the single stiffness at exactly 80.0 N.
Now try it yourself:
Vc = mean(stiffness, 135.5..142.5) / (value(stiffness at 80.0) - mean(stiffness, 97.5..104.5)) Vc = -26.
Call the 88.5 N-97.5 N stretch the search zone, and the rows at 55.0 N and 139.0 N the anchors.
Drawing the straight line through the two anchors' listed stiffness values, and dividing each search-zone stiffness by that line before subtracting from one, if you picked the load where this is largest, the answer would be 96.0 N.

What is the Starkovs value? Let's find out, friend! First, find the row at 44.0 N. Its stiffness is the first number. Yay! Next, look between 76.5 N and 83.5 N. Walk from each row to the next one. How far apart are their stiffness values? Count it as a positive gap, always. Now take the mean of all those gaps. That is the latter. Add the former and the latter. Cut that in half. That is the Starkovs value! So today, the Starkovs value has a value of 2.60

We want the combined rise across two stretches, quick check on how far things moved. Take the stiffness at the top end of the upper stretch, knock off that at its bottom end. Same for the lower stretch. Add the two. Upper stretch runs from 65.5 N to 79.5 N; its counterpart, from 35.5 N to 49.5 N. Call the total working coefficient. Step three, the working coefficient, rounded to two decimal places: -1.02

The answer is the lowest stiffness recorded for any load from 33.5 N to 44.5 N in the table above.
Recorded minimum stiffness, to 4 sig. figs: 5.005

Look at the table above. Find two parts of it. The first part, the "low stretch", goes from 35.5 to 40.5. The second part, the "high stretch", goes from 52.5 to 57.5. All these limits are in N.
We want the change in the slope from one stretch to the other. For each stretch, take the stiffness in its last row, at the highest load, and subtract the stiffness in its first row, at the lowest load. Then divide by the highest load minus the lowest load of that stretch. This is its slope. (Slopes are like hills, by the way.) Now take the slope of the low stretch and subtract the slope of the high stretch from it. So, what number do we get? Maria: -0.165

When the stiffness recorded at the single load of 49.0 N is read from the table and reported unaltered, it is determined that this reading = 4.787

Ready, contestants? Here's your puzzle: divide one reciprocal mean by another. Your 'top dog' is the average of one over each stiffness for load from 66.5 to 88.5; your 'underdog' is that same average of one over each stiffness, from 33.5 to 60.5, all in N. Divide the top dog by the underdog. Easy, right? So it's 1.091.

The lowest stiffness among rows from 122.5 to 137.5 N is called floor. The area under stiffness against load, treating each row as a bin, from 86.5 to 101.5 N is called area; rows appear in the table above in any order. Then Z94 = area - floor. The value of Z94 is 63.4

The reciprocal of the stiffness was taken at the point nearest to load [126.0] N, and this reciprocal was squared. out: 0.0500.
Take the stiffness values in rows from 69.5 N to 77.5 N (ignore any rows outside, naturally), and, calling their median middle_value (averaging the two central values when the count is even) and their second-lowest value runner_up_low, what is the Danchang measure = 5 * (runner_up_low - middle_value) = -0.63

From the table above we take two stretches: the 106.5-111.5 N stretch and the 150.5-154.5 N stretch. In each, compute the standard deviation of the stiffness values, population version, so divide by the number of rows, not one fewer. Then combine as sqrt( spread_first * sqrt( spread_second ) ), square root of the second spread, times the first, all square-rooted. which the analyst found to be 0.13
